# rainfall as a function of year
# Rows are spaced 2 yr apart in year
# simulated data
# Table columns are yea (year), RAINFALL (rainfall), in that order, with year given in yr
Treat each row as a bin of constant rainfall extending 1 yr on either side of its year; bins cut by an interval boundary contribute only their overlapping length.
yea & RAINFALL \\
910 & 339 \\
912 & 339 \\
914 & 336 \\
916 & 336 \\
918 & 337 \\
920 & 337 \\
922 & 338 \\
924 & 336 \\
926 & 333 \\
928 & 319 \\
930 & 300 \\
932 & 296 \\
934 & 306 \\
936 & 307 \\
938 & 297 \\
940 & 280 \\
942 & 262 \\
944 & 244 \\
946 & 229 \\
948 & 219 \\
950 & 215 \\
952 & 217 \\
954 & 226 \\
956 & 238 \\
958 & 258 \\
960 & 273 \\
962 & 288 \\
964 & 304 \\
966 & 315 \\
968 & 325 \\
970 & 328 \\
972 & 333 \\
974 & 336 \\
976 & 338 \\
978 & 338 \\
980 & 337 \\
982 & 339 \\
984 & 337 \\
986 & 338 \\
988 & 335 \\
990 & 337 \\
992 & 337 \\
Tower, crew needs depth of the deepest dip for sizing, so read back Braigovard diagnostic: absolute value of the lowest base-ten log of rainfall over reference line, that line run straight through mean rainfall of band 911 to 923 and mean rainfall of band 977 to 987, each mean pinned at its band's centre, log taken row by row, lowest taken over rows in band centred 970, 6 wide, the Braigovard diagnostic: 0.017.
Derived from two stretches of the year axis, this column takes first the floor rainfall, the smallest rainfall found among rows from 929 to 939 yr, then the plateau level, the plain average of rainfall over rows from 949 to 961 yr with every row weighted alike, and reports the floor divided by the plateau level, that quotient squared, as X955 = 1.5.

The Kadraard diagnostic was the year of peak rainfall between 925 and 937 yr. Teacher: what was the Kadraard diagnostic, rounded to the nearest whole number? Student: 926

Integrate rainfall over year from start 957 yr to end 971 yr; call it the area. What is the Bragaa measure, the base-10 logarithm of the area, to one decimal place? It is 3.6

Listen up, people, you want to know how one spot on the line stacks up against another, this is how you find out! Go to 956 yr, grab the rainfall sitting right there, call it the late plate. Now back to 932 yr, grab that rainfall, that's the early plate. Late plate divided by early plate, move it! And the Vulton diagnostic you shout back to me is 0.80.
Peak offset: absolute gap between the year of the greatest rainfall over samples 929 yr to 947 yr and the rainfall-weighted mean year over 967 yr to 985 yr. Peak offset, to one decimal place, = 40.1 yr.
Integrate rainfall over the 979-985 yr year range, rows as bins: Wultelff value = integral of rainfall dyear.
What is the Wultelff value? 2026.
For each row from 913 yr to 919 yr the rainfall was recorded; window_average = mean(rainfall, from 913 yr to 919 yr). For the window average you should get 336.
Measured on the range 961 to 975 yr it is 318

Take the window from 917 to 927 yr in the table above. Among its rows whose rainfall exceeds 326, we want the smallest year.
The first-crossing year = 918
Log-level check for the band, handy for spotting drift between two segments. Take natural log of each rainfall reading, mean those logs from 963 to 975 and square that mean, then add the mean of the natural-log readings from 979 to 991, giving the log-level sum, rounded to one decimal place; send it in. 39.2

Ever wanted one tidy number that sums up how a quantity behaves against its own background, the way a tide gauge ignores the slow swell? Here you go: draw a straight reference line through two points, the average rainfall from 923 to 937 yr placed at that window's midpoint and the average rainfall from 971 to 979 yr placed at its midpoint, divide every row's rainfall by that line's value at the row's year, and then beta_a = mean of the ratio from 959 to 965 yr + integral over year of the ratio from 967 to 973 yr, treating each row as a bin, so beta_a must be 6.8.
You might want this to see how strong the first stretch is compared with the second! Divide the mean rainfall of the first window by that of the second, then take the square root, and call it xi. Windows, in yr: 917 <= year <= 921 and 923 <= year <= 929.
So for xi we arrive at 1.01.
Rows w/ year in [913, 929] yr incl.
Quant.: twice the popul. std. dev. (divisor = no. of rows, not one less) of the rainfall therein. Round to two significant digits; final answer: 12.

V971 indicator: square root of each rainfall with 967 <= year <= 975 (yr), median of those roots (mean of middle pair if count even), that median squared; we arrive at 330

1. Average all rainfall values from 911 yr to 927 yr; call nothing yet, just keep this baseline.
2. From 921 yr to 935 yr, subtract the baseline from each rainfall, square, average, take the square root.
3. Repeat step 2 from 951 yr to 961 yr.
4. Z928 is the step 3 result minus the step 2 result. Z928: 72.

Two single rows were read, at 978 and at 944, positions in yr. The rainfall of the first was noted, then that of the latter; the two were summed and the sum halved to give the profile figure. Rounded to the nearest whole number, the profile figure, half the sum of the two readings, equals 291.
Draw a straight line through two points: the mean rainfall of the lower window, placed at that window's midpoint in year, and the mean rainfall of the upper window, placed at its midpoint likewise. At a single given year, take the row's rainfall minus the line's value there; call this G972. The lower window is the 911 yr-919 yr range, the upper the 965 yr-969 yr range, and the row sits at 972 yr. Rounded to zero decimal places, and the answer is 15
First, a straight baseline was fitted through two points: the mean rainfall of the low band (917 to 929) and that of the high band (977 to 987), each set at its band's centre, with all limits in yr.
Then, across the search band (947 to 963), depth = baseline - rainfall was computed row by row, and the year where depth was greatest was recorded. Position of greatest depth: 950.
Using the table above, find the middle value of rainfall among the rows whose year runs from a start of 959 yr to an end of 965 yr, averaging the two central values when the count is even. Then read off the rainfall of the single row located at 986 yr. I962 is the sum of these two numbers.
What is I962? 626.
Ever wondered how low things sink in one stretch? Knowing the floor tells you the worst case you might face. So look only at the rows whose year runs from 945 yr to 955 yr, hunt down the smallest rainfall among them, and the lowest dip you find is 215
